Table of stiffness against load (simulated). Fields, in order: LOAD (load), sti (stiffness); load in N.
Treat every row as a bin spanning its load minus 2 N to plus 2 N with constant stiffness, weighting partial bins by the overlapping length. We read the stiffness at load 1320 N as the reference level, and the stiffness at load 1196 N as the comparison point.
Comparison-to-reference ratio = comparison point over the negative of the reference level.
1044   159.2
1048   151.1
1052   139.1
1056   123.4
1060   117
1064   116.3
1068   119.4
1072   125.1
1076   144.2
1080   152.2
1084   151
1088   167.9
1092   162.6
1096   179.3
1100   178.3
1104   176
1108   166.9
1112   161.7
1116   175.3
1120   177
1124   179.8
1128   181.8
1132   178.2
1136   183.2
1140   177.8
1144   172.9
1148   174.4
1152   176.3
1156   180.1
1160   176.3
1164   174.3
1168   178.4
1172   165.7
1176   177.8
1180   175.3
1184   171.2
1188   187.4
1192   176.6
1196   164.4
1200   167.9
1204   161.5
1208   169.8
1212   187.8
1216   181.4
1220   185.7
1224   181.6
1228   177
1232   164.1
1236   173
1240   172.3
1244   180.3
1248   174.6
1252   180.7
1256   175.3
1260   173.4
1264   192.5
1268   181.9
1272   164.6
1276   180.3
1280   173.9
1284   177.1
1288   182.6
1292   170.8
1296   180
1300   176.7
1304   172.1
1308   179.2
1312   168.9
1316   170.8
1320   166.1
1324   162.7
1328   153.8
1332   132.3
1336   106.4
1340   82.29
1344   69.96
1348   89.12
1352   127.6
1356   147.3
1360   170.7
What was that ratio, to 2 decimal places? -0.99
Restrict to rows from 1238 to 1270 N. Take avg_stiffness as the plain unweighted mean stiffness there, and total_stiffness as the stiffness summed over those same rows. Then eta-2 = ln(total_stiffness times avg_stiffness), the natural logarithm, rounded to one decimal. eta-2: 12.5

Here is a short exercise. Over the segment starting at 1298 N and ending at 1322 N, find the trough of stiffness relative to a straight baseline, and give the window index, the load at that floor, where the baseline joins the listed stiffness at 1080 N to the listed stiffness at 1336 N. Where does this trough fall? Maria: 1320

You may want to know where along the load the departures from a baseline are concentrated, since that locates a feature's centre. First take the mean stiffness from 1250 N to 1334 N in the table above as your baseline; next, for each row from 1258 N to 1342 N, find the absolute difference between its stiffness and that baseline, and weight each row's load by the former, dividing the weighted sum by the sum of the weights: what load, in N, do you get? 1320.2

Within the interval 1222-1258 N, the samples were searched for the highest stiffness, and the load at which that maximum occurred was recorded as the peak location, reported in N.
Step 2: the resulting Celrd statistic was 1224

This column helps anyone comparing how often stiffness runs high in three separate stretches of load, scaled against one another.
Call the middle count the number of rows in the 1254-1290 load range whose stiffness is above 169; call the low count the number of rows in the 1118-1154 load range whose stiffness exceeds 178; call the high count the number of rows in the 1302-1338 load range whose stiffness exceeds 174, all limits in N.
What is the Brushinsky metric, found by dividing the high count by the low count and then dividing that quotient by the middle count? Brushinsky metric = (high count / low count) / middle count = 0.03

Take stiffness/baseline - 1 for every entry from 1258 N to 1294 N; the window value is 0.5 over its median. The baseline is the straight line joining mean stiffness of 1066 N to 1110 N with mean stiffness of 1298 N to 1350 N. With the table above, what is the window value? 2.1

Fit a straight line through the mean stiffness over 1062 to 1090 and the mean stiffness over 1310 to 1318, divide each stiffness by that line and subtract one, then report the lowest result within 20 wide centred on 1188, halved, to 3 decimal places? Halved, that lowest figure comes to 0.031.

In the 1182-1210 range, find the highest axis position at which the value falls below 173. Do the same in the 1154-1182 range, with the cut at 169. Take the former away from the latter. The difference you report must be -36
